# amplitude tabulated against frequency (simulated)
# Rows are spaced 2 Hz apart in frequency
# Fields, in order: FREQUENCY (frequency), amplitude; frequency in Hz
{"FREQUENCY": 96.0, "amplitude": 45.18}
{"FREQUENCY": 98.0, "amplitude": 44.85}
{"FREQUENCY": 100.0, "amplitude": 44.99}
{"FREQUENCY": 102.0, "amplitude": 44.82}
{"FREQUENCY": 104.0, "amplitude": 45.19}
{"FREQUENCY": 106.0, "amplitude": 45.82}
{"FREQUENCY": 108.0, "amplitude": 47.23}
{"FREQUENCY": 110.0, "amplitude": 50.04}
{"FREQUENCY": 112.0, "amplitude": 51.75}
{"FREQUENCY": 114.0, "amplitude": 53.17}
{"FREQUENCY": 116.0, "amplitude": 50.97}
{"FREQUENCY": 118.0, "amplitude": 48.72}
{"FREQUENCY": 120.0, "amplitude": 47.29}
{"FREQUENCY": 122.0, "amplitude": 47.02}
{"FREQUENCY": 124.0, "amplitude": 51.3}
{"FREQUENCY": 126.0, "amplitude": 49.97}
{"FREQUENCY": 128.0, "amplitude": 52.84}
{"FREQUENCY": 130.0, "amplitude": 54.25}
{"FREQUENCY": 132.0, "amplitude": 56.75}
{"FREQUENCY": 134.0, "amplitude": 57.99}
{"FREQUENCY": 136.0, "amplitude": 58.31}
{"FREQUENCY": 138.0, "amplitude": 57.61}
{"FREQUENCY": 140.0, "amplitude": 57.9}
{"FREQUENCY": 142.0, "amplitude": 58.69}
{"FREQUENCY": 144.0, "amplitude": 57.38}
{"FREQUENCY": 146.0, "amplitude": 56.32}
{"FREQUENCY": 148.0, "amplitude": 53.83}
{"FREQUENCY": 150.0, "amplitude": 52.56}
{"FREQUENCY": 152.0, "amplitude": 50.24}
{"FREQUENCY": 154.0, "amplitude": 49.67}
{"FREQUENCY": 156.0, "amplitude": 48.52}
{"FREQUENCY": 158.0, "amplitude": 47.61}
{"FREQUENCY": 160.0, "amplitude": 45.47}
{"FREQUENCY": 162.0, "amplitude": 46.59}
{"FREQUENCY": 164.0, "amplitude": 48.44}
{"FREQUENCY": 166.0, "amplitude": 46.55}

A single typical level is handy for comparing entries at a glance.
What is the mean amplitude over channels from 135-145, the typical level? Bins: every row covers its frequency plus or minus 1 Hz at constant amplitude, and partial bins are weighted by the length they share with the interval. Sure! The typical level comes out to 58.0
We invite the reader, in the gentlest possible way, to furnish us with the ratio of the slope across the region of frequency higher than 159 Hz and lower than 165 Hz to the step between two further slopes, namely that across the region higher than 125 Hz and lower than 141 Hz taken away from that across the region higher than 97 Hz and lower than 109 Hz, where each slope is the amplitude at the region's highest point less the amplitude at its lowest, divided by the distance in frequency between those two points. -2.3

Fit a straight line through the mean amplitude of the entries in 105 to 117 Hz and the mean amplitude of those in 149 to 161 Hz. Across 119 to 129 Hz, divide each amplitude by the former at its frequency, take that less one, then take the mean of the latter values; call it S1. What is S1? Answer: 0.00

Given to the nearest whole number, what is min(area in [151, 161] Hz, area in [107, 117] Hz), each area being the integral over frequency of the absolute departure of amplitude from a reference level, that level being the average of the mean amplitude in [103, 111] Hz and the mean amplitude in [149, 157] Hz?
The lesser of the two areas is 14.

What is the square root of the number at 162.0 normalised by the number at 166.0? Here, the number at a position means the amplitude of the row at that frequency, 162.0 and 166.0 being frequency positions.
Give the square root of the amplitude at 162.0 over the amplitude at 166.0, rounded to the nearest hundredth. 1.00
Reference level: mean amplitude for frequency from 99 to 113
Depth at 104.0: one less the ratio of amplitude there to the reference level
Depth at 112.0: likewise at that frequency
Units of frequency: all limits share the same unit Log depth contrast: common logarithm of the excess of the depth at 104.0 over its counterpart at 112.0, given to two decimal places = -0.86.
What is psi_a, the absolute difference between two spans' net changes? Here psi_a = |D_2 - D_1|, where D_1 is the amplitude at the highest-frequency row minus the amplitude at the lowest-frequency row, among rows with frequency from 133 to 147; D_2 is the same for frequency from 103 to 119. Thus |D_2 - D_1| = 5.2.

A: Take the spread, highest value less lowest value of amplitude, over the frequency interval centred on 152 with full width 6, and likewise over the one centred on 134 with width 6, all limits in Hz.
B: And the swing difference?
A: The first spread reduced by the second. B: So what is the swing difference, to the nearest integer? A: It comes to 1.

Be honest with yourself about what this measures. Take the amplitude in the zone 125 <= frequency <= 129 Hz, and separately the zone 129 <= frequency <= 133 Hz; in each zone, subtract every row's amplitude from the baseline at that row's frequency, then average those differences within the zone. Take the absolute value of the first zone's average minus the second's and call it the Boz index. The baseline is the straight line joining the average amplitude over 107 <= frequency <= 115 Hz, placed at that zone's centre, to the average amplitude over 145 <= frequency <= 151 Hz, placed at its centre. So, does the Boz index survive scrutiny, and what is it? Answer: 3.7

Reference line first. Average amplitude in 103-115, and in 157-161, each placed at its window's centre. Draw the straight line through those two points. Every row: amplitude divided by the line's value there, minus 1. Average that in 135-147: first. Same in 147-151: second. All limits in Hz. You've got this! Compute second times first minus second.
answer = -0.10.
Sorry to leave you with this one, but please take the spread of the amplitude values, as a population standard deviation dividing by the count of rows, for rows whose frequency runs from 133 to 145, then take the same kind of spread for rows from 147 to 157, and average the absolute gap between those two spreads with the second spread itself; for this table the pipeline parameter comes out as 1.7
